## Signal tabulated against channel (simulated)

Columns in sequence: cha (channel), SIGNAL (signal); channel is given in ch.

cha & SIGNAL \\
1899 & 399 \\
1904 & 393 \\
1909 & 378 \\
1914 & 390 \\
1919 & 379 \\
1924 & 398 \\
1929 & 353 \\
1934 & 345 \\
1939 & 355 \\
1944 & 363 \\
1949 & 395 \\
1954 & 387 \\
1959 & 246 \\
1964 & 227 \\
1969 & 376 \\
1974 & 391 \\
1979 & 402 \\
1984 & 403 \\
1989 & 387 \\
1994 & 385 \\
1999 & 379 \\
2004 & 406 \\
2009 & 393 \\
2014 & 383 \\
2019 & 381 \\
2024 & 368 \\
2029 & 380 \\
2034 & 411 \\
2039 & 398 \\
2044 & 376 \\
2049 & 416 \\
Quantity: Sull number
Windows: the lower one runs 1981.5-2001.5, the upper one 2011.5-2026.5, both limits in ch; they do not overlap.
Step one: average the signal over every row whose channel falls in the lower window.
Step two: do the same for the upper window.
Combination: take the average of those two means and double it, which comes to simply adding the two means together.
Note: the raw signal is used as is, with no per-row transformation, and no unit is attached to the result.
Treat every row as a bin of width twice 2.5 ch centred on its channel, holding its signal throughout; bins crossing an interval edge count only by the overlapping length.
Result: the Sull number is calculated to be 766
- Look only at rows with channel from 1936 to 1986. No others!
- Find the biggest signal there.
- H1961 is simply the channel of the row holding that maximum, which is 1984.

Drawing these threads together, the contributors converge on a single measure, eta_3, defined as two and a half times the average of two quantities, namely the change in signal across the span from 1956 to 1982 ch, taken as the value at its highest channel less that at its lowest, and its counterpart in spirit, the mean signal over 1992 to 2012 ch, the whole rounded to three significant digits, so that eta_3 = 683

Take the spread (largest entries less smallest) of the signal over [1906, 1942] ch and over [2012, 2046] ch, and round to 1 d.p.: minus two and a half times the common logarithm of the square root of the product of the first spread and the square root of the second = -3.2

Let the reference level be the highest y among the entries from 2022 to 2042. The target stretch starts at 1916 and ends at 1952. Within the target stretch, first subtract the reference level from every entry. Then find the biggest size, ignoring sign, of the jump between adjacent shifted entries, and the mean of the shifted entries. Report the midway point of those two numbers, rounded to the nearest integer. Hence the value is 2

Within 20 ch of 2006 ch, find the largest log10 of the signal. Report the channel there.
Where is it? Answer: 2004 ch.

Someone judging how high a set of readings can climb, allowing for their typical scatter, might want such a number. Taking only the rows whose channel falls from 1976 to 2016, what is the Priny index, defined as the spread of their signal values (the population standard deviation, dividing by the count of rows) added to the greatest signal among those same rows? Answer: 416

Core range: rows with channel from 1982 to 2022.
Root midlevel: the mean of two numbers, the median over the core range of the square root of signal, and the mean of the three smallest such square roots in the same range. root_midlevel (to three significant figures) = 19.6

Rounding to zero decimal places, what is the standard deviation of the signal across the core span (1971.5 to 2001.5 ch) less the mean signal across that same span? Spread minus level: -382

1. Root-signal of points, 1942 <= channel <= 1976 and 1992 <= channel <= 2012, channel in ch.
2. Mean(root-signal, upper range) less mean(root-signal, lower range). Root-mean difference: 1.4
